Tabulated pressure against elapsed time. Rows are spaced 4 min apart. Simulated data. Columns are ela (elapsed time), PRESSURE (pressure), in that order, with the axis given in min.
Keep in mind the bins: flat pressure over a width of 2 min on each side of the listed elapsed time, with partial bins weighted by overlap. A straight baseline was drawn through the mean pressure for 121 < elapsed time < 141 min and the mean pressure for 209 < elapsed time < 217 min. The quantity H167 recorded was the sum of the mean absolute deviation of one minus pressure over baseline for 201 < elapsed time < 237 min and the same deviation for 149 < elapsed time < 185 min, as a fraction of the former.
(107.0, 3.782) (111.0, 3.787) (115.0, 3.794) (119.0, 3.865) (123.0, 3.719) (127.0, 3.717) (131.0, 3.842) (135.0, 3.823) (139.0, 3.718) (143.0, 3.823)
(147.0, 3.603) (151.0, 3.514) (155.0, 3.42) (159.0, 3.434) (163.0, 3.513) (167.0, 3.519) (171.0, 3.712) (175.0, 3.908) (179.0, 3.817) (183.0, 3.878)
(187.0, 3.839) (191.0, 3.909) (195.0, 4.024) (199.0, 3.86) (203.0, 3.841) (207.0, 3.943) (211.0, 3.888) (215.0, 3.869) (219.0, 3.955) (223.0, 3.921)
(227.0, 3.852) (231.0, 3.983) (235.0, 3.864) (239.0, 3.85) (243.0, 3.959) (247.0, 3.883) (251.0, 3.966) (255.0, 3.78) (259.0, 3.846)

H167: 4.9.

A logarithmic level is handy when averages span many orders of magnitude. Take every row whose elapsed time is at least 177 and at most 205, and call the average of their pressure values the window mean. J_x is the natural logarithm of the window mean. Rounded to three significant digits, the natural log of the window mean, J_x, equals 1.36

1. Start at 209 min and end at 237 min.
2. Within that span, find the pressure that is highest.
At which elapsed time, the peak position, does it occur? 231.0 min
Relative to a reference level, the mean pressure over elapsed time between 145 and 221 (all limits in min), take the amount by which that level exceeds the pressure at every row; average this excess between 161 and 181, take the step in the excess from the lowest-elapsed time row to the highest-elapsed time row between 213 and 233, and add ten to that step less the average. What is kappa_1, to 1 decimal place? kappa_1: 9.8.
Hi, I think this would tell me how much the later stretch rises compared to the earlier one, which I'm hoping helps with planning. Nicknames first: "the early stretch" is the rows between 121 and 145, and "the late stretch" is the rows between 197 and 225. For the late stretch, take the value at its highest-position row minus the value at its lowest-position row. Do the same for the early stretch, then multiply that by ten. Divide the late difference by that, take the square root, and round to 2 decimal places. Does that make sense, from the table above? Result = 0.24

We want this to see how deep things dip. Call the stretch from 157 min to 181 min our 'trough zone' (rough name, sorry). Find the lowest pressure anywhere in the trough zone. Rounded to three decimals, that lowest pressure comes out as 3.434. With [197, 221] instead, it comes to 3.841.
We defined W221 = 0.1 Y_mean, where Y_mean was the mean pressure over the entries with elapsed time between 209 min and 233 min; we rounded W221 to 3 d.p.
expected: 0.391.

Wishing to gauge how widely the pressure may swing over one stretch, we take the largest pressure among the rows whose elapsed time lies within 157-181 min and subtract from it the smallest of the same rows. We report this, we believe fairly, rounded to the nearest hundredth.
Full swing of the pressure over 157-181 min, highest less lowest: 0.47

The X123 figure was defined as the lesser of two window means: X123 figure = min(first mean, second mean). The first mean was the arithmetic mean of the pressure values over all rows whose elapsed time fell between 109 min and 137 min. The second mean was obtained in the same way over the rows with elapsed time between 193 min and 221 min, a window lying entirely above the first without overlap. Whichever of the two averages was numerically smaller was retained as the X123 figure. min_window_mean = 3.79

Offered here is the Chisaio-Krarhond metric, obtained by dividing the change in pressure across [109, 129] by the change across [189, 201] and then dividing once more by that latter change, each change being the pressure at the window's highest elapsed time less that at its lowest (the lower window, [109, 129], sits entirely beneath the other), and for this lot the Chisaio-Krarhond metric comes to -29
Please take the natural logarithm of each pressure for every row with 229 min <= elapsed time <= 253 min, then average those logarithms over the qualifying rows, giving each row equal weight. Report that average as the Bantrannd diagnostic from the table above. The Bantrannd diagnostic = 1.37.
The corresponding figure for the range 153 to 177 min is 1.28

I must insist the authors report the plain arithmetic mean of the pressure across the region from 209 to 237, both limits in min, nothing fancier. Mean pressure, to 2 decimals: 3.90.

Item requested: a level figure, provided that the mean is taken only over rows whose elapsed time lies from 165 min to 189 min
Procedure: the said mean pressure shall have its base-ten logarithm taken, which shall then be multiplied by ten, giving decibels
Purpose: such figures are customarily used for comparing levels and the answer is 5.77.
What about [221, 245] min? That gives 5.92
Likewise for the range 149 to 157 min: 5.40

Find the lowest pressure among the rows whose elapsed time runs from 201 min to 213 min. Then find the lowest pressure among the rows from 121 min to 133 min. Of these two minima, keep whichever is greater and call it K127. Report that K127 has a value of 3.84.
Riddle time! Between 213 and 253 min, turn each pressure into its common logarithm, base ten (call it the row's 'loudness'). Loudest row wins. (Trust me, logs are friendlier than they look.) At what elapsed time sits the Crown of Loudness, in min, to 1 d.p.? 231.0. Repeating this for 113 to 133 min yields 119.0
